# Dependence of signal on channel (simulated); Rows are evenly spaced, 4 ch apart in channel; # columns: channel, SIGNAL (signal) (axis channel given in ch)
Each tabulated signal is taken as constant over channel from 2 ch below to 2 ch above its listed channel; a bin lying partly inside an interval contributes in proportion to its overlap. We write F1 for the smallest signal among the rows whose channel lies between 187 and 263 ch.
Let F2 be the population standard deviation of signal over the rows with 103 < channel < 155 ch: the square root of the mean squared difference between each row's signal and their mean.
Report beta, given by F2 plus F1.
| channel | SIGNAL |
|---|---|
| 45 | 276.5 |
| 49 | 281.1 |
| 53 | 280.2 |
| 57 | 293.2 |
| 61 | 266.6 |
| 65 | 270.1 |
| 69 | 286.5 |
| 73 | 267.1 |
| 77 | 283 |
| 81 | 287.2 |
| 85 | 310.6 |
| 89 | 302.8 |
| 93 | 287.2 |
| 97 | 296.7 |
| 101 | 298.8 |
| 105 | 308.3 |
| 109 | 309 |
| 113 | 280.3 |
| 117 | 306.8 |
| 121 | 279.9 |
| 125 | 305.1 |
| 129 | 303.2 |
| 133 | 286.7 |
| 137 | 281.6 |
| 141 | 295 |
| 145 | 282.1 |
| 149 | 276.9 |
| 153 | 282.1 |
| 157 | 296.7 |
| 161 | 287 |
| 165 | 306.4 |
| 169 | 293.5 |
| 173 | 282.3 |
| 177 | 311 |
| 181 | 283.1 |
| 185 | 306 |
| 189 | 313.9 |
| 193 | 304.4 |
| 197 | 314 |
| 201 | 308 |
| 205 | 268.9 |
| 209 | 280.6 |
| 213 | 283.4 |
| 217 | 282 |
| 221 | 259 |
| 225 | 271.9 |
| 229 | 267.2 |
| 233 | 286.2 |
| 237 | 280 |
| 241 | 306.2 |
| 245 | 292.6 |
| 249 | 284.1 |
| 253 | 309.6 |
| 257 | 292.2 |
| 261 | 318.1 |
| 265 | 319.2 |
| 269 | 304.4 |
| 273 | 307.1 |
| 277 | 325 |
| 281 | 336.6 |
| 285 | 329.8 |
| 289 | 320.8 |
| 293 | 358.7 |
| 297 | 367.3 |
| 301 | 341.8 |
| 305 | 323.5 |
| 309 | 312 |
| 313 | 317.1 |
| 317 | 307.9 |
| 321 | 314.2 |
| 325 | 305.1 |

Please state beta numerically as 271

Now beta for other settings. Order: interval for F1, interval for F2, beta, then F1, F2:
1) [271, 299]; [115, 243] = 322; 307.1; 15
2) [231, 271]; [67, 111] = 293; 280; 13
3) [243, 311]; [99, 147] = 295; 284.1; 11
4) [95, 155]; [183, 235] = 295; 276.9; 18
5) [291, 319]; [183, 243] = 326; 307.9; 18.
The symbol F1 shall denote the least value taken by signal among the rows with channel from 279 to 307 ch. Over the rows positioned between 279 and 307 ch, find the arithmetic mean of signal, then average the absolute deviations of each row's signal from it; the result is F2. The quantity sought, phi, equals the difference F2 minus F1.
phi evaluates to -307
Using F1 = 320.8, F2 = 14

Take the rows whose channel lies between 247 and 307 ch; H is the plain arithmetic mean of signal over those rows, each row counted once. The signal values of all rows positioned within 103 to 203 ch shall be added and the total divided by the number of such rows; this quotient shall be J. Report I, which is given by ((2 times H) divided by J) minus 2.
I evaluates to 0.18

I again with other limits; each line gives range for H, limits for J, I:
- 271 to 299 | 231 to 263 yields 0.26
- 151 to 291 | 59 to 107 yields 0.06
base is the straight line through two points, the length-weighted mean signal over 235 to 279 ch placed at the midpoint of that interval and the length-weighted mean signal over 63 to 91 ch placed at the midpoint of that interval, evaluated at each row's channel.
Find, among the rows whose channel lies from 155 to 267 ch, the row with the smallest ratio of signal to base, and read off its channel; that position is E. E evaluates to 221 ch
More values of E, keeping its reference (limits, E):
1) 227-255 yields 229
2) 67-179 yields 73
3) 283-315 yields 309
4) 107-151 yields 149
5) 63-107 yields 73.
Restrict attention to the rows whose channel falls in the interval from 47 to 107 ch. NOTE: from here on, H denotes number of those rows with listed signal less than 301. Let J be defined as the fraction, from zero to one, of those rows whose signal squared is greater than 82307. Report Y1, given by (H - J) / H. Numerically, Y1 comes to 0.96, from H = 12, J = 0.53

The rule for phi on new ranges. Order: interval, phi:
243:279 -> -273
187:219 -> -253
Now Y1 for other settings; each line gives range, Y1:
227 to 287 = 0.88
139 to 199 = 0.93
